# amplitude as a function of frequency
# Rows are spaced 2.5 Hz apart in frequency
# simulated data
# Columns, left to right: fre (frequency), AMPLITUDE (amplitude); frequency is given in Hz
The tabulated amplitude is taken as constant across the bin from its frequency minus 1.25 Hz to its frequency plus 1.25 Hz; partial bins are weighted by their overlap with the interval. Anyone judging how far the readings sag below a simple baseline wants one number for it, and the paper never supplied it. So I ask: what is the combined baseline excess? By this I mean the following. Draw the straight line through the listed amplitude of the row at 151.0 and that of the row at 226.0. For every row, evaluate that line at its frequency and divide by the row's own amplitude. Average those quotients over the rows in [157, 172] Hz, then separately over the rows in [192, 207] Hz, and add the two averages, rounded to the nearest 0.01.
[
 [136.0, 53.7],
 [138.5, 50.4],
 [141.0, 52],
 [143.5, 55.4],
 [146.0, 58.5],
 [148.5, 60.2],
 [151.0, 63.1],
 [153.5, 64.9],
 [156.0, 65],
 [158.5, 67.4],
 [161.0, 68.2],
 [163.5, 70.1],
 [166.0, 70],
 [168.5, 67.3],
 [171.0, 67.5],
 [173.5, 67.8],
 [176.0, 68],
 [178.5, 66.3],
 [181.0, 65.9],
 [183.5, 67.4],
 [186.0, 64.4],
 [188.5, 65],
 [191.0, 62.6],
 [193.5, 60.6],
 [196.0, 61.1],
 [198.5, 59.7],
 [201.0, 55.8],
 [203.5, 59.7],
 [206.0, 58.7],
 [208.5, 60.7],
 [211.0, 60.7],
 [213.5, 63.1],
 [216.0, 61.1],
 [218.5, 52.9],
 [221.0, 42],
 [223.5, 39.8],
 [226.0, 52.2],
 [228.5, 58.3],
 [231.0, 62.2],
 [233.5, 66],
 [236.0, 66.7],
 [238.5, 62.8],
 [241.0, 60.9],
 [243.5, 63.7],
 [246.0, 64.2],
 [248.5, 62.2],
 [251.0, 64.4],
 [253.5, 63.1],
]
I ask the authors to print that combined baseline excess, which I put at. 1.84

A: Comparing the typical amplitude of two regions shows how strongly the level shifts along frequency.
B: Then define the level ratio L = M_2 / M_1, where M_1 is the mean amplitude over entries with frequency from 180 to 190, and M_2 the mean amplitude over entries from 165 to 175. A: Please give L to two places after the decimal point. 1.04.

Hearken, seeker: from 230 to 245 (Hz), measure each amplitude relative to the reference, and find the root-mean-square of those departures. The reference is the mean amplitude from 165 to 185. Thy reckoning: 4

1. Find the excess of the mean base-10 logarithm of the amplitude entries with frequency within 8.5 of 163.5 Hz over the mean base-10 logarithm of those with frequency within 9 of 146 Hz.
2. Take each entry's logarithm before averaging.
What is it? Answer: 0.072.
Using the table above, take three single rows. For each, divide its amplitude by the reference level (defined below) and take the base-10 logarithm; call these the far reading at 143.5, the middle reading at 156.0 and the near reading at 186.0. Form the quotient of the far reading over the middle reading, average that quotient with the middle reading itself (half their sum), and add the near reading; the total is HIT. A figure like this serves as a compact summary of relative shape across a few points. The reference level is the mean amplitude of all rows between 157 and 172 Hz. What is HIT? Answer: 2.0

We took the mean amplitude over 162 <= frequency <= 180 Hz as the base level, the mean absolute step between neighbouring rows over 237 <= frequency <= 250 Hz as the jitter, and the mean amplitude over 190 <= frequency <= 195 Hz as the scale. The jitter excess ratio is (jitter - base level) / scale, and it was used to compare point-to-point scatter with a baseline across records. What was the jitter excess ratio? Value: -1.08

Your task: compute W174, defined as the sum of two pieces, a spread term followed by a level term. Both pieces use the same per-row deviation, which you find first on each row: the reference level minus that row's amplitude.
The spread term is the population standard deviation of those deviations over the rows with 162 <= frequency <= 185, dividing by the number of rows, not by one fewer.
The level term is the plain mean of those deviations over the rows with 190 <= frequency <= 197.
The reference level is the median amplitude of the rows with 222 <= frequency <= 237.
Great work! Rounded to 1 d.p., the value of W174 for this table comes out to 0.2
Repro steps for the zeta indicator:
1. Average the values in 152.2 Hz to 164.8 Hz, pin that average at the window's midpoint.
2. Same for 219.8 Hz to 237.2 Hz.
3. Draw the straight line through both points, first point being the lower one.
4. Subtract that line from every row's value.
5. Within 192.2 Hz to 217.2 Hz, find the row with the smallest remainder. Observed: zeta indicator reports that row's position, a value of 201.0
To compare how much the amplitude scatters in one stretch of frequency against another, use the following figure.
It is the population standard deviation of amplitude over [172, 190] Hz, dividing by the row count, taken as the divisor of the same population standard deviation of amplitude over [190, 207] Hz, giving 1.5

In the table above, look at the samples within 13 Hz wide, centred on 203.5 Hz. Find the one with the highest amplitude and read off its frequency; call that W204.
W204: 208.5 Hz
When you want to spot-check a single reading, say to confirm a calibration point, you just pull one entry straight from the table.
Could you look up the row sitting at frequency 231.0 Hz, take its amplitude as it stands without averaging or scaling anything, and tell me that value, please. 62.2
